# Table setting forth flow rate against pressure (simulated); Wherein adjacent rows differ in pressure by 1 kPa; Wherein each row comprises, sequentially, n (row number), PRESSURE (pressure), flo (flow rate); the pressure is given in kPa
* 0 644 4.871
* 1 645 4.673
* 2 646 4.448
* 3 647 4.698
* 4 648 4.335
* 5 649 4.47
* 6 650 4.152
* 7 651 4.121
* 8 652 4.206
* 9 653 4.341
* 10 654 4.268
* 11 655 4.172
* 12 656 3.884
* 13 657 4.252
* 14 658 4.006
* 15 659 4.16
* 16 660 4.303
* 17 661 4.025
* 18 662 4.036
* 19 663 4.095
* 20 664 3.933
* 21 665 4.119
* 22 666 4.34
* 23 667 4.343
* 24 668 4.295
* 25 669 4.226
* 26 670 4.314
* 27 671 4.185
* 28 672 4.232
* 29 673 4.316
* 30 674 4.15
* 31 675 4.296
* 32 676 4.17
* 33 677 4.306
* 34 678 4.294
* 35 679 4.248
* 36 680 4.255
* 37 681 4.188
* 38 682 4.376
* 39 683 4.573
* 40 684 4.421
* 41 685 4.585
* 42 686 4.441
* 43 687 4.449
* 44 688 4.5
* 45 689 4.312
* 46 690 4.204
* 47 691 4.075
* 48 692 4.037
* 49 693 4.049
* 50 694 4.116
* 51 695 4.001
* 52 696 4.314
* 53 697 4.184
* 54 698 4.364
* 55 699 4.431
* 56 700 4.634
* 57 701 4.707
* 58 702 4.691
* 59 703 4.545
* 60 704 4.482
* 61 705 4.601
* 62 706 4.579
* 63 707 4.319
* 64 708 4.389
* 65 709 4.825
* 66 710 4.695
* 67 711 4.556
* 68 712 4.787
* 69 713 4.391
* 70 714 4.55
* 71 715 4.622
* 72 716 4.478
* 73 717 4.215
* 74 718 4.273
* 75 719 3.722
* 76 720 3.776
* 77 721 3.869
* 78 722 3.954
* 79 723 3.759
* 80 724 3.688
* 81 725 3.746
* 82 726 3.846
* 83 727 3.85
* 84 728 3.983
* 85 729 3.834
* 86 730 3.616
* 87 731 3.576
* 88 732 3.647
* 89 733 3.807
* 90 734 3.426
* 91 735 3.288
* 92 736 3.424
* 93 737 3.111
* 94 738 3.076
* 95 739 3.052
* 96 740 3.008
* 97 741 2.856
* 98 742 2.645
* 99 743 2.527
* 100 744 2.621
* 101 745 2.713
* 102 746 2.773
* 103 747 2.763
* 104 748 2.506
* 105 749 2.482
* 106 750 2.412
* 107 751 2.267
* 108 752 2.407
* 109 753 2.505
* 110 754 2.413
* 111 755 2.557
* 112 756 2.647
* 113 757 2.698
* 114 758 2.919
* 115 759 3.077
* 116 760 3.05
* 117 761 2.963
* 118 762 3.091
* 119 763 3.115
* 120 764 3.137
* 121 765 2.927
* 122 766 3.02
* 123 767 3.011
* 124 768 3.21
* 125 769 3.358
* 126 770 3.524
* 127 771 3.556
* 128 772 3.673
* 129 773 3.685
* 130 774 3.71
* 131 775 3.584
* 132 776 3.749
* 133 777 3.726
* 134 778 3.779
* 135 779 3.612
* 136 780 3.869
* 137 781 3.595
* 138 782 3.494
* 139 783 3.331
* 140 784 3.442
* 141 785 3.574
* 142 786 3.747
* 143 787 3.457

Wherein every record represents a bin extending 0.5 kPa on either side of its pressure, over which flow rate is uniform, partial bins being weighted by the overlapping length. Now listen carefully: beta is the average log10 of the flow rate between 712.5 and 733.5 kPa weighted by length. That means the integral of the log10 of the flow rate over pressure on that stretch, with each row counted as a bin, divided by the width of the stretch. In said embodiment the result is 0.597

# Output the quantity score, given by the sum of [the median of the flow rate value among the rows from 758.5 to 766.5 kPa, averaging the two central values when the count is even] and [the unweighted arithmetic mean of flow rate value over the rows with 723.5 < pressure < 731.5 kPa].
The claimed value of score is 6.8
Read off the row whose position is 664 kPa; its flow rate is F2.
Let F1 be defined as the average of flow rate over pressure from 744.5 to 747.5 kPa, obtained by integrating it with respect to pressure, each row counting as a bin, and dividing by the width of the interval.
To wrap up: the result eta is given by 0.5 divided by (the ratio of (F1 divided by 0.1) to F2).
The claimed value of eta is 0.072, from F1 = 2.75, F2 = 3.933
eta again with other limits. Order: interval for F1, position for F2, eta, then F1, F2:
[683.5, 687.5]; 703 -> 0.051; 4.47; 4.545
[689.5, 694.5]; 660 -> 0.053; 4.10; 4.303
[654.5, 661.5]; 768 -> 0.039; 4.11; 3.21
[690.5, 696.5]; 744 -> 0.032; 4.10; 2.621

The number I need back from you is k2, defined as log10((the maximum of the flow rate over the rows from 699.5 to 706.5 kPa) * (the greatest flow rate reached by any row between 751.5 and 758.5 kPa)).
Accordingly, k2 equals 1.14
